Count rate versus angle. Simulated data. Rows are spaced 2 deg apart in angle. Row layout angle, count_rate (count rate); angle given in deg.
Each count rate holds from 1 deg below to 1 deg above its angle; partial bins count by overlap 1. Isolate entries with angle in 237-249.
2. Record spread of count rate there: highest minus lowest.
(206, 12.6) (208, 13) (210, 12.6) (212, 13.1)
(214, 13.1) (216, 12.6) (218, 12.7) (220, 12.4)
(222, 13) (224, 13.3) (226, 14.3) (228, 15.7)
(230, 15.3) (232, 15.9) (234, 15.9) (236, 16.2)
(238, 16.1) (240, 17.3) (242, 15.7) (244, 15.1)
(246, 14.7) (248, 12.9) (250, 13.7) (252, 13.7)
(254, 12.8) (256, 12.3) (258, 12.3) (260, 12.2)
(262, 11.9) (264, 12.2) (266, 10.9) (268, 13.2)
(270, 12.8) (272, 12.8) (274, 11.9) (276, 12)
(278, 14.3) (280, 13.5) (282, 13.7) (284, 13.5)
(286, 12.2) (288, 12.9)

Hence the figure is 4.4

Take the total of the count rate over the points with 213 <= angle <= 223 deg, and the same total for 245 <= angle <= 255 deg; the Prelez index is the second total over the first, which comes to 1.06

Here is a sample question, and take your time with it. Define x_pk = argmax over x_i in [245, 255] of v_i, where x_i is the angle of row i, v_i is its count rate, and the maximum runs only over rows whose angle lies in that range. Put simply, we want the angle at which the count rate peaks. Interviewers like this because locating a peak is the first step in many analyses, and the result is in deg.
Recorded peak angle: 246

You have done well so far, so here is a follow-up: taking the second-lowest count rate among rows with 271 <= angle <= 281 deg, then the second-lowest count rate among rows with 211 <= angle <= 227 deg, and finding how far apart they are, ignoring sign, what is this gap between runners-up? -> 0.6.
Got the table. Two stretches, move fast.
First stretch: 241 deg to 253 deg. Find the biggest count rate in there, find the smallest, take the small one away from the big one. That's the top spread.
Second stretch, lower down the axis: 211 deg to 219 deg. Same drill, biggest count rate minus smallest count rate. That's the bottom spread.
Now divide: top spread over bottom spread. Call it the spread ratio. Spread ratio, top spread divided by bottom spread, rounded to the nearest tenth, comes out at 5.6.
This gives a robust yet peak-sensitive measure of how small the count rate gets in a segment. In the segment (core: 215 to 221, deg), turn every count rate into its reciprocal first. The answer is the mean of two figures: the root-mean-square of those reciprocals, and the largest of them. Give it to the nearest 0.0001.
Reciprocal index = 0.0801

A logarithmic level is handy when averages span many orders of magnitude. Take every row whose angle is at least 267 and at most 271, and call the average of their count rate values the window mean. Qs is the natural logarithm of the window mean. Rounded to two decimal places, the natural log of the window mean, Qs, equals 2.56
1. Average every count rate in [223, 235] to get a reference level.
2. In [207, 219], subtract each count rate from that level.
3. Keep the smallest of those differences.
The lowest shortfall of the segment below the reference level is 2.0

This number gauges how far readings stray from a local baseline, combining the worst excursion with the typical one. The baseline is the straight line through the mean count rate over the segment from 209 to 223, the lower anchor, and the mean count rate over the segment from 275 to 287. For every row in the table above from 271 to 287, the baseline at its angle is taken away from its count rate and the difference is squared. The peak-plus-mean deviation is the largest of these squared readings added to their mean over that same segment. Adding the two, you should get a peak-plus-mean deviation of 2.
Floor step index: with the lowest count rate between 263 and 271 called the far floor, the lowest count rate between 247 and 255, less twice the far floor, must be -9.0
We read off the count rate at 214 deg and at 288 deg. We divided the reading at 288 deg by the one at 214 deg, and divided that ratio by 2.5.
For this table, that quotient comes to 0.39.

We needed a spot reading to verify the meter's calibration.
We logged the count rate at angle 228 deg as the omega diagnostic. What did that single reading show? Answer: 15.7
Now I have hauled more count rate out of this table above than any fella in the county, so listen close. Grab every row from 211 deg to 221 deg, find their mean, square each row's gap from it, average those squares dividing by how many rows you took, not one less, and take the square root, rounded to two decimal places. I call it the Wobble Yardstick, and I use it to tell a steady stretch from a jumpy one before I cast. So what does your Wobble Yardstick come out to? 0.28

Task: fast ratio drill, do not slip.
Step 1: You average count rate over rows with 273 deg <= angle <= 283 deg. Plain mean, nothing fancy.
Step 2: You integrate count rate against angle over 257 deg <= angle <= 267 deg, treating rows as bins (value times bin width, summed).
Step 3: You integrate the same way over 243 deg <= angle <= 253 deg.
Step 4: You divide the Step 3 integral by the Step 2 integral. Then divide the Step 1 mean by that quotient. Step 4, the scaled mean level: 11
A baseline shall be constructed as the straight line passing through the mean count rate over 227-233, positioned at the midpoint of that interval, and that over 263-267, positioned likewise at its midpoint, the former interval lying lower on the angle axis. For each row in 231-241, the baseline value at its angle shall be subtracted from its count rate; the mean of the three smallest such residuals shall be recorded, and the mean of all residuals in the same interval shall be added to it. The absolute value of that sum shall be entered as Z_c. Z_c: 2.2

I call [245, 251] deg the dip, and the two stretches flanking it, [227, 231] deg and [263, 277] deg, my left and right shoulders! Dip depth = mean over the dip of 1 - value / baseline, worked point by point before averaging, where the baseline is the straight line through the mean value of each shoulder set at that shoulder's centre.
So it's 0.02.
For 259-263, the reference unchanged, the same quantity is 0.07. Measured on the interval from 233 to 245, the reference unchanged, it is -0.09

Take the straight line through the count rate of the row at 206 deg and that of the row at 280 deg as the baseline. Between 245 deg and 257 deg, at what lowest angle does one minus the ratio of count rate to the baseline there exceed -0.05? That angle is 248 deg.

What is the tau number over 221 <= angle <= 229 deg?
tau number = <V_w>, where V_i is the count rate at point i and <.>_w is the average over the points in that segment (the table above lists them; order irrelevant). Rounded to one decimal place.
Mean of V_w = 14.1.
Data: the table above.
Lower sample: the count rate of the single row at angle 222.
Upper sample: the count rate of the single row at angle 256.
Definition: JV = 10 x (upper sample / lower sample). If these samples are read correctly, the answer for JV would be 9.5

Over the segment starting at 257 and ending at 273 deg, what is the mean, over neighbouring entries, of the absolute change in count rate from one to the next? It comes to 0.67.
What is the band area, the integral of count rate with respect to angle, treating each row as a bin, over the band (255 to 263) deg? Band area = 97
